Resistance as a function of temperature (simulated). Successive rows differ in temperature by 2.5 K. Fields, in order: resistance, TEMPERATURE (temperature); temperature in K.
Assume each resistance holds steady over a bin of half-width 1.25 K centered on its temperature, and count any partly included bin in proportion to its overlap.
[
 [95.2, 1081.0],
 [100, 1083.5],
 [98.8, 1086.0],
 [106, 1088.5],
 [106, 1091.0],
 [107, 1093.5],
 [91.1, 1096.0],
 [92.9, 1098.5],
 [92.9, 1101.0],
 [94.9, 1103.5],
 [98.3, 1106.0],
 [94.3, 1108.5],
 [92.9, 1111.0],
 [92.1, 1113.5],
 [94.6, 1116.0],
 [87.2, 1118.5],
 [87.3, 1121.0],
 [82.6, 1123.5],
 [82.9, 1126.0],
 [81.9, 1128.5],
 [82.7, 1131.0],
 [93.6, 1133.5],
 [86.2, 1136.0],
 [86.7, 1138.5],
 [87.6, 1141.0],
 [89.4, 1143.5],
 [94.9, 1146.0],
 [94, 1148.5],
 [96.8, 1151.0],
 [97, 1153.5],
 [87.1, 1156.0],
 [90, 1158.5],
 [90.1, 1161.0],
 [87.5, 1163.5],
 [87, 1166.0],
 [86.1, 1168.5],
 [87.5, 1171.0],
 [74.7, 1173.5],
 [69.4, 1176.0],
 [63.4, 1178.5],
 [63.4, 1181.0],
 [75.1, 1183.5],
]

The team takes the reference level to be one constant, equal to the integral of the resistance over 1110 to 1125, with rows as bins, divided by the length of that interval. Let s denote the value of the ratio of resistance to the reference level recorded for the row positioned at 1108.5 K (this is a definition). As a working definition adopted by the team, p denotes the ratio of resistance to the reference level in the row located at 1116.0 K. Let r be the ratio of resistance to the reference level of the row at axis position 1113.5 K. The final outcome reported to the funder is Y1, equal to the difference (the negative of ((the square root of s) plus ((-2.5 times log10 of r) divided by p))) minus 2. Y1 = -3.00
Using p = 1.06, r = 1.03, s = 1.1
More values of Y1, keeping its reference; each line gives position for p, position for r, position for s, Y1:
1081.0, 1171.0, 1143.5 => -3.02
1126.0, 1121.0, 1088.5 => -3.12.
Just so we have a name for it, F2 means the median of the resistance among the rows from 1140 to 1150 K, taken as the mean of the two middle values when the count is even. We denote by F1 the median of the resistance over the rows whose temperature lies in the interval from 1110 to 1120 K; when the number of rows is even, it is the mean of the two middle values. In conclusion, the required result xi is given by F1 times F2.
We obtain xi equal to 8482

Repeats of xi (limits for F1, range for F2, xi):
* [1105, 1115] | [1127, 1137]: 7905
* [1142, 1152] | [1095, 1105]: 8774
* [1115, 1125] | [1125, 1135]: 7224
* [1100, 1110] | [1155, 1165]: 8396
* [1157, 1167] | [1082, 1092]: 9141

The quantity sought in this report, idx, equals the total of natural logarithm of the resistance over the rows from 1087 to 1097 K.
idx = 18.5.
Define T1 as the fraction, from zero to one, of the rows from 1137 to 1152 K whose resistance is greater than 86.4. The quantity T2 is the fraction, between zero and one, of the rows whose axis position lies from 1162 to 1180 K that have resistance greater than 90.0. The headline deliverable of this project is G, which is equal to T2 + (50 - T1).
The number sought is 49.0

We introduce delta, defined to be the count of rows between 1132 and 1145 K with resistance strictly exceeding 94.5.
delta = 0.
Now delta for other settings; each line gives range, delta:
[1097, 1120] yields 3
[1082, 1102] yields 5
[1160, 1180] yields 0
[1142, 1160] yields 3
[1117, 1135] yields 0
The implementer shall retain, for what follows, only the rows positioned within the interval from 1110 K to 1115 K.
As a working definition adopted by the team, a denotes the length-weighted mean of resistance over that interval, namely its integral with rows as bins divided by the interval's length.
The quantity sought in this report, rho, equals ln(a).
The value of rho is 4.53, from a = 93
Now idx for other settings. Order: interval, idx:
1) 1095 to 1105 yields 18.1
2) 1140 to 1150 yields 18.1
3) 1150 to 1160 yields 18.1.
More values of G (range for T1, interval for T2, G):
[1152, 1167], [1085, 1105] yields 50.0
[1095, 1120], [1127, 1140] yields 49.2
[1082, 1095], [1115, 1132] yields 49.1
